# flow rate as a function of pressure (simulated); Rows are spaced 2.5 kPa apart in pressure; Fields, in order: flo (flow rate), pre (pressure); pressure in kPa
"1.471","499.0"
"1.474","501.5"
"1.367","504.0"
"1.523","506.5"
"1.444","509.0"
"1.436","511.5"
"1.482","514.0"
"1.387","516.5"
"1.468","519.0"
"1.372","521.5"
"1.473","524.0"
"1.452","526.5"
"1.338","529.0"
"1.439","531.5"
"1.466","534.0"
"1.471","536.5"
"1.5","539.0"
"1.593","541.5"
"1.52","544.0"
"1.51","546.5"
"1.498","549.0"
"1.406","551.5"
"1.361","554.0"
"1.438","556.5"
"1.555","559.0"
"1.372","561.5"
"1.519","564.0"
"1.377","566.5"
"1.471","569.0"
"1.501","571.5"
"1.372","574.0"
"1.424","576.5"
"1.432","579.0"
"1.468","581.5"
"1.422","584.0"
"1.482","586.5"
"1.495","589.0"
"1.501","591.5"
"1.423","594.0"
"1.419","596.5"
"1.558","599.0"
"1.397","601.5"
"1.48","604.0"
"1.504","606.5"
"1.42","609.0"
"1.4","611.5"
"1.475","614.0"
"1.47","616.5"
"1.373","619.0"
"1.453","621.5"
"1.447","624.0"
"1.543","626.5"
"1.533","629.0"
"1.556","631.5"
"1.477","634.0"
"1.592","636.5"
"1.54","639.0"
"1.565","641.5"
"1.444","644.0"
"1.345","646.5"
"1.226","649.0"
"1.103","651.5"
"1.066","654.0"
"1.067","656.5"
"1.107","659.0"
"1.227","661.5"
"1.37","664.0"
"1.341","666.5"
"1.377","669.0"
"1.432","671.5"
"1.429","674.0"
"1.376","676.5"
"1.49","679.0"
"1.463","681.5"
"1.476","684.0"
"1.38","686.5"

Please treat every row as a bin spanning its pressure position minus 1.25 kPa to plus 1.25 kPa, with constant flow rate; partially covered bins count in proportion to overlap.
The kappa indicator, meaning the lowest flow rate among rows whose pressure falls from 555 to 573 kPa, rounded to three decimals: 1.372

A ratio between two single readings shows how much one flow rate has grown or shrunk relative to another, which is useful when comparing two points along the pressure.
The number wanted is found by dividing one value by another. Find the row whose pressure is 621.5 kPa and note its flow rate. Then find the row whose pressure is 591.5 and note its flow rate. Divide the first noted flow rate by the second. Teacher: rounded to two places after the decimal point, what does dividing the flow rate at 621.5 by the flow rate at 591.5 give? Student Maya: 0.97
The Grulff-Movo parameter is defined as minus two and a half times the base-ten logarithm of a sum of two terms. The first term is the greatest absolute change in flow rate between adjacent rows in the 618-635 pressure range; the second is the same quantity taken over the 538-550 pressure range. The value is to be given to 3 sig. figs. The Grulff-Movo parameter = 1.81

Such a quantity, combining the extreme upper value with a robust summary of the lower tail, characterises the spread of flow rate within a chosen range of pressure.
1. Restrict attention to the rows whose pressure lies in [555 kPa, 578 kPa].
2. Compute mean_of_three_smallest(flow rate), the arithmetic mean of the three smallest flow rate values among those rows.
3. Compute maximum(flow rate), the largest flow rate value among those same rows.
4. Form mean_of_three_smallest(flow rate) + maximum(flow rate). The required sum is 2.93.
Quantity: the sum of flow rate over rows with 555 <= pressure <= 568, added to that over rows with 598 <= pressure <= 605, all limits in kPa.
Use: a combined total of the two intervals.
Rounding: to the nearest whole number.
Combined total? 12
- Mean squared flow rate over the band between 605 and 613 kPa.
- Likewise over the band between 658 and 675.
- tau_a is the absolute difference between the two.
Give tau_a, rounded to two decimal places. 0.31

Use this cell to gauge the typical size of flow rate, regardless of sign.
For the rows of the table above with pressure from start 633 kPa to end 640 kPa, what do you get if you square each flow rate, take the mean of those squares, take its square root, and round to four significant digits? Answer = 1.537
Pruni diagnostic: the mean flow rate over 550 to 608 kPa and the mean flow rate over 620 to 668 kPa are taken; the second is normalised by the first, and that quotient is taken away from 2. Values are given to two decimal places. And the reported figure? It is 1.06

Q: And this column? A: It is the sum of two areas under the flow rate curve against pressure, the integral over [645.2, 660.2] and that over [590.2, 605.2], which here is 39.2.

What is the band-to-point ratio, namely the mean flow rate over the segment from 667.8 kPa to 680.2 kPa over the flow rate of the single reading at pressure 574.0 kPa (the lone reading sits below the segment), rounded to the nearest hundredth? 1.04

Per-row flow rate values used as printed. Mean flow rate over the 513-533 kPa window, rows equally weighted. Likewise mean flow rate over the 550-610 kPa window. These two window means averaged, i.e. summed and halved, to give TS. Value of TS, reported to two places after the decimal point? 1.44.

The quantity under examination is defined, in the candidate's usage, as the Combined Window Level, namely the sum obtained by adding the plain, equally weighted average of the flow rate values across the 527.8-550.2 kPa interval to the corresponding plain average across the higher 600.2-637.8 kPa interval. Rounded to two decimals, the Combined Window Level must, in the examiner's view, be 2.96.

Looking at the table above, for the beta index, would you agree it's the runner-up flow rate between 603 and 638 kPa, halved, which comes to 0.778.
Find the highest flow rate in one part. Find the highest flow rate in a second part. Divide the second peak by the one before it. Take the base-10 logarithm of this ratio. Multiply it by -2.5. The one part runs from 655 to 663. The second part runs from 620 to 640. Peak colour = -0.28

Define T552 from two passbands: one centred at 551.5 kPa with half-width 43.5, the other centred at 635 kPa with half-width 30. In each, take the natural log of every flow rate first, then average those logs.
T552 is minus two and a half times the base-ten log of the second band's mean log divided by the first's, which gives 0.17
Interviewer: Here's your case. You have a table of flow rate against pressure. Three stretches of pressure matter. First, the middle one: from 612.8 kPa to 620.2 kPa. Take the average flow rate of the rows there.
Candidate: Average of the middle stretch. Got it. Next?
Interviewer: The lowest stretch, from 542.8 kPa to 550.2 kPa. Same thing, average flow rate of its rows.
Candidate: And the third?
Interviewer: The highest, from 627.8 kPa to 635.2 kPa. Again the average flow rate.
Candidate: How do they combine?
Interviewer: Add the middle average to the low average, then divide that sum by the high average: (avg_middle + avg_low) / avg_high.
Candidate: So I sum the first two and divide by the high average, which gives 1.9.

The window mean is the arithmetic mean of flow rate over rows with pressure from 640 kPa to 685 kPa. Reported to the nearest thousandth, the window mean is 1.328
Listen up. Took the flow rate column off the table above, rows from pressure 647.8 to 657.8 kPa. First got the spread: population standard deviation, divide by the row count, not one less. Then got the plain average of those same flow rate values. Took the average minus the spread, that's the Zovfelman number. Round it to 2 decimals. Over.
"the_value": 1.05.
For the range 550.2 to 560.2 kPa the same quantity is 1.37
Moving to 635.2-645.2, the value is 1.48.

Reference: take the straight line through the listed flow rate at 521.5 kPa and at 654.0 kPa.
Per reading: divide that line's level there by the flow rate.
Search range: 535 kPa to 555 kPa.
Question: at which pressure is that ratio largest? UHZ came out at 554.0 kPa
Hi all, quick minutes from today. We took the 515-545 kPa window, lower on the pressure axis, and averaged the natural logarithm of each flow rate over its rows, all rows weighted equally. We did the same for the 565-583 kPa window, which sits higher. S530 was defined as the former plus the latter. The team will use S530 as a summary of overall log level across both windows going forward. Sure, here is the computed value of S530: 0.74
